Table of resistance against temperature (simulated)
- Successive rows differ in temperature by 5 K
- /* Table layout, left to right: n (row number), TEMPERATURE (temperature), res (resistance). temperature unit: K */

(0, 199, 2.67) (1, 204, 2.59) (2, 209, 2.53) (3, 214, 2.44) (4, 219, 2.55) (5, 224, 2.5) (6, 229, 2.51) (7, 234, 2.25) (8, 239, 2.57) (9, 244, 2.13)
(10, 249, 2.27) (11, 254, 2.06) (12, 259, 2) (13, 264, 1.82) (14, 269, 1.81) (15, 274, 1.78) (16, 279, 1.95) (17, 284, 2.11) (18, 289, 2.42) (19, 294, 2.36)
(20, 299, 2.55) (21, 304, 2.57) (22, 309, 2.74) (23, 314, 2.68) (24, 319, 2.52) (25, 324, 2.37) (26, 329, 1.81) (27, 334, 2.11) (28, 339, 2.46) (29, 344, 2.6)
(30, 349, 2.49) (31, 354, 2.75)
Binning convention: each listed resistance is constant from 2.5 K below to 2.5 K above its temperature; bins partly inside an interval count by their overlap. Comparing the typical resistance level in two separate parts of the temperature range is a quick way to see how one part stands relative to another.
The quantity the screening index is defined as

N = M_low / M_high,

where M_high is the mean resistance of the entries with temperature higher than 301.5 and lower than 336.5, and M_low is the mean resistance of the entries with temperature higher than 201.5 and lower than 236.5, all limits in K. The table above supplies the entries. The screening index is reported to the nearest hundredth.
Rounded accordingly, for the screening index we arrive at 1.03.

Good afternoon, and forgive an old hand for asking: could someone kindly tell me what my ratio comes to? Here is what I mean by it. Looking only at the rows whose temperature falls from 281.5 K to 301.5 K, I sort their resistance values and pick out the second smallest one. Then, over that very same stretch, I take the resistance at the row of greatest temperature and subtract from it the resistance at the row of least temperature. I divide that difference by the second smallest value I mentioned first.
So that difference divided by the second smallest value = 0.19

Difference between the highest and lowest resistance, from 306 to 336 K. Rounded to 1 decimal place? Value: 0.9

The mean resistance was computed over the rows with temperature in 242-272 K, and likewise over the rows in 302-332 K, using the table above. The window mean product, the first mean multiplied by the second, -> 4.9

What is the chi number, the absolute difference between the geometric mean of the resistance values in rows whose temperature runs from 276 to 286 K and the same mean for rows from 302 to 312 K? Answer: 0.63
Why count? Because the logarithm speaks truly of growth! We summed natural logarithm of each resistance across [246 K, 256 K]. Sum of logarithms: 1.5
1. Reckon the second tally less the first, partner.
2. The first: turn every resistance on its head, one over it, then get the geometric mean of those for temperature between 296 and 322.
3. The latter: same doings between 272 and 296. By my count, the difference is 0.091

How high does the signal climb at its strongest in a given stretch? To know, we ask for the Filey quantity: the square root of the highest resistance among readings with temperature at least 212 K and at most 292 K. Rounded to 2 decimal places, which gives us 1.60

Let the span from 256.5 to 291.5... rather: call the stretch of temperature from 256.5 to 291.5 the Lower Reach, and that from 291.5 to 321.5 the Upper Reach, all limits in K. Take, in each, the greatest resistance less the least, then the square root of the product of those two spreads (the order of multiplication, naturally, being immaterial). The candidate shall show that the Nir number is 0.5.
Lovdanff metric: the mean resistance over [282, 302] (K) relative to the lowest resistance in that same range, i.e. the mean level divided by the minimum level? 1.12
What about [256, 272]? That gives 1.04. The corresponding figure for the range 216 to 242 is 1.10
